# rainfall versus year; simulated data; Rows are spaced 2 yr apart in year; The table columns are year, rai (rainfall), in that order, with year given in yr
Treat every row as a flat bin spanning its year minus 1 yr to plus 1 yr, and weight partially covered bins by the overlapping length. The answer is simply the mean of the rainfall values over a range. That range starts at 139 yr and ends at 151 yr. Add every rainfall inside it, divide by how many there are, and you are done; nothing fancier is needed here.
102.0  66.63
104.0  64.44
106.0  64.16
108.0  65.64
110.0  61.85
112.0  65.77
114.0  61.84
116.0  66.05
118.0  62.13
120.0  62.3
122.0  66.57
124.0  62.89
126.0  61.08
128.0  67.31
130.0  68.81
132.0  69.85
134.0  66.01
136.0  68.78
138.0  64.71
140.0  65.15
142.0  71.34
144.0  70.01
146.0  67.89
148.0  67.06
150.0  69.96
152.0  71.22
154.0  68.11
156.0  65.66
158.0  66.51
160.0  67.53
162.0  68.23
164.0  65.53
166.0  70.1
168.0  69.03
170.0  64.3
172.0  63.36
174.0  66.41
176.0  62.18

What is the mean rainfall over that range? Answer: 69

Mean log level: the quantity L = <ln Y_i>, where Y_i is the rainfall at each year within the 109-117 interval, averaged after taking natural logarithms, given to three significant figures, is 4.16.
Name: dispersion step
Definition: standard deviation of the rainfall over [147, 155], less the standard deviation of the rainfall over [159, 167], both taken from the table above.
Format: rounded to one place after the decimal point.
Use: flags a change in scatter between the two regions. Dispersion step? 0.0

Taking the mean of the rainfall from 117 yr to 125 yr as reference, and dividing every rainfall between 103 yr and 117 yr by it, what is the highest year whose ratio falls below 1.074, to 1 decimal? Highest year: 116.0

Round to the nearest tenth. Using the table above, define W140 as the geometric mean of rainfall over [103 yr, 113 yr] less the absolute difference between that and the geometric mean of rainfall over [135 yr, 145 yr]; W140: 60.8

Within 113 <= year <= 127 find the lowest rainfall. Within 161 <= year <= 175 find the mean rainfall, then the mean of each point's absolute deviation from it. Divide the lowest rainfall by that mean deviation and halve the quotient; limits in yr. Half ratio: 14.8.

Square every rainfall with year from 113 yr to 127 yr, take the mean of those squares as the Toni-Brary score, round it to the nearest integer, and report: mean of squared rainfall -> 4007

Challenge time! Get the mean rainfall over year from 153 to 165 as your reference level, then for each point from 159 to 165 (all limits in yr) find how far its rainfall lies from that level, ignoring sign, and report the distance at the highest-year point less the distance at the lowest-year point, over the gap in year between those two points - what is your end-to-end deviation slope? 0.20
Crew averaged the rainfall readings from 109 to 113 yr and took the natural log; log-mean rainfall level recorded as 4.16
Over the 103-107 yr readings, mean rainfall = 64.3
